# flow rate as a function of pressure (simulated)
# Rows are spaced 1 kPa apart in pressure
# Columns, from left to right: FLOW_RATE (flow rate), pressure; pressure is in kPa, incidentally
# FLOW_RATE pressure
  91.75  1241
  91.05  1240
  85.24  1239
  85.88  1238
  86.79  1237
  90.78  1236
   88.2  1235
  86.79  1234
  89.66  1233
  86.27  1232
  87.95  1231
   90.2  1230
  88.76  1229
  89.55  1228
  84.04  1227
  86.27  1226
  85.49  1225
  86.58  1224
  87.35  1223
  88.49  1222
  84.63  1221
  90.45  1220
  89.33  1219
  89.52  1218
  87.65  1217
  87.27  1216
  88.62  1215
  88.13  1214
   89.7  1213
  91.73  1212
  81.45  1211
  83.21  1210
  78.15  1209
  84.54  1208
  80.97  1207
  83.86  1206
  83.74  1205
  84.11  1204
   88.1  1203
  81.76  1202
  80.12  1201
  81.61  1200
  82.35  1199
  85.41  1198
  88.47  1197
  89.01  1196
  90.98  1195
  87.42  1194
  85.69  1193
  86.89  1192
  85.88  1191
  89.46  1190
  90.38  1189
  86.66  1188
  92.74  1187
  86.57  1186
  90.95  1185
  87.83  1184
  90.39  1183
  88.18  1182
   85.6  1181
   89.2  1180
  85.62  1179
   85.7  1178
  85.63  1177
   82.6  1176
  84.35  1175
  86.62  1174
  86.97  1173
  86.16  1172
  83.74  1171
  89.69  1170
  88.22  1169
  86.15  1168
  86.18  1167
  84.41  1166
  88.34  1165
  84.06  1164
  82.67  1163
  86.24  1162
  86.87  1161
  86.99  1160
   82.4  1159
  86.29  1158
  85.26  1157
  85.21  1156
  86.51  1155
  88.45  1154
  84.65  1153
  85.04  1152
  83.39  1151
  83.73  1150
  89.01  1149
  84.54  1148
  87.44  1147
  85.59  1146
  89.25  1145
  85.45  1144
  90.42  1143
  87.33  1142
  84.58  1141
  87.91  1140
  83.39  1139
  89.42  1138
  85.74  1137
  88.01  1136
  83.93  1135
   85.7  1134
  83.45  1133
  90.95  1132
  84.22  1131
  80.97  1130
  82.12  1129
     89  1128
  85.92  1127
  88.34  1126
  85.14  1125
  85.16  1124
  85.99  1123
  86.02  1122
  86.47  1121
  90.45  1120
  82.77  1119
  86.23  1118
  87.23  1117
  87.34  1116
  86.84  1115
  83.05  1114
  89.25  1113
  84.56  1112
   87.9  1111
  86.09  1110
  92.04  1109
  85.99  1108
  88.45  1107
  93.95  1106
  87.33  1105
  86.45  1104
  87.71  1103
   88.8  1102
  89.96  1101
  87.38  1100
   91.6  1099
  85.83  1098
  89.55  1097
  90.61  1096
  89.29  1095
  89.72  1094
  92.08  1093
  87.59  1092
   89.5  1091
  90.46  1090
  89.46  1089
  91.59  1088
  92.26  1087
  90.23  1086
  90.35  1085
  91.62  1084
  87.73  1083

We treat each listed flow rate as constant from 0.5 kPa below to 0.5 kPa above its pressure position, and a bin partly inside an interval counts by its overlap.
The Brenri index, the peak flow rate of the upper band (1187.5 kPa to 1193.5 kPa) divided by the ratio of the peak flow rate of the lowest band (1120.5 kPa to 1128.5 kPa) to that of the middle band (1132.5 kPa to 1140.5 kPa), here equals 90.8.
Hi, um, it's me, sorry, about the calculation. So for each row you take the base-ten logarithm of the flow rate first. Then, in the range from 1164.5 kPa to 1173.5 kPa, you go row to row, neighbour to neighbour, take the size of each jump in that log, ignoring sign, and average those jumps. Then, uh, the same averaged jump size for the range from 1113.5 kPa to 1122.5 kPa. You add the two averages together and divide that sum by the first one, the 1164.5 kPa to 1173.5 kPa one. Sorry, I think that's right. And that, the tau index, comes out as 2.1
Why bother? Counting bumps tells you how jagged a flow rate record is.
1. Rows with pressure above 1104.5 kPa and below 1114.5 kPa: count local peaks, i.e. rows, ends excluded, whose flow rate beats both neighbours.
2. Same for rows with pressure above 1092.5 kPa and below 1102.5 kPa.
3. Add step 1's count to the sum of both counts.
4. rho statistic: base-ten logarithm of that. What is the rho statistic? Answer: 1.04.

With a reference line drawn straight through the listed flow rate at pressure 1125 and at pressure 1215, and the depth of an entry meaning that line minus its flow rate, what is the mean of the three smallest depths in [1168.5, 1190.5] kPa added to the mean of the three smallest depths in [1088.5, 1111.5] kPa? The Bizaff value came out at -12.3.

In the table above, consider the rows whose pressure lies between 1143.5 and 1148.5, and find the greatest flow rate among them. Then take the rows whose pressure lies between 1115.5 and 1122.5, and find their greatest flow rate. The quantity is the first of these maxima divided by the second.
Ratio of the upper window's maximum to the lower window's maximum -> 0.99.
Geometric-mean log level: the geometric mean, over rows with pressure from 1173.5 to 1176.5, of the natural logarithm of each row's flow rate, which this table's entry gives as 4.44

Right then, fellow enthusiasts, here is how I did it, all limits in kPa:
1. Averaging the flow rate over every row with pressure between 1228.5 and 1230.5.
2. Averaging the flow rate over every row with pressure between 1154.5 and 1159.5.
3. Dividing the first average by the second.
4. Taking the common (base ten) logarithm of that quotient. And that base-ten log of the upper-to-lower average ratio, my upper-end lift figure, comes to 0.022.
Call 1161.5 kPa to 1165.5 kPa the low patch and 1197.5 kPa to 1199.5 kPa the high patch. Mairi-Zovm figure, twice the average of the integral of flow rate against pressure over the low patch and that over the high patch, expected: 509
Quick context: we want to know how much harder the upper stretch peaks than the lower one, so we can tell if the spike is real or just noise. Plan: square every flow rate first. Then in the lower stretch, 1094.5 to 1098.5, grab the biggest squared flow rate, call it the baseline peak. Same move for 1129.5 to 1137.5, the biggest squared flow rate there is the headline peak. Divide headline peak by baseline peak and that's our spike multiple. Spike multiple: 1.01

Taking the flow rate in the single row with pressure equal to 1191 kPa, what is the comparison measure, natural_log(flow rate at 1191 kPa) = 4.45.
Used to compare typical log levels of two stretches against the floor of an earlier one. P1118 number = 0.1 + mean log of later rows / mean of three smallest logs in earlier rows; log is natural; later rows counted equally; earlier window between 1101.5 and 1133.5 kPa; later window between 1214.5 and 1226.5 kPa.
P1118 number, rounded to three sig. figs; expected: 1.12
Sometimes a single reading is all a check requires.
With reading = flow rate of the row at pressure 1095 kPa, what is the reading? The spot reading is 89.29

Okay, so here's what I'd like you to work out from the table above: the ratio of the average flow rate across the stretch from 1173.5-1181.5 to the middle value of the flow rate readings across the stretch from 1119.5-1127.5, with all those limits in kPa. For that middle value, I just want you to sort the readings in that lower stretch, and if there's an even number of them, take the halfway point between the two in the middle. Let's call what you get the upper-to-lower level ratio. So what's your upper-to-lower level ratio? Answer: 1.00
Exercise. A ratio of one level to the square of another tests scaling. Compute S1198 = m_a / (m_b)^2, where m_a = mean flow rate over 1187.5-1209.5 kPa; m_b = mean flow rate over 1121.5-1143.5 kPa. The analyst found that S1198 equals 0.0115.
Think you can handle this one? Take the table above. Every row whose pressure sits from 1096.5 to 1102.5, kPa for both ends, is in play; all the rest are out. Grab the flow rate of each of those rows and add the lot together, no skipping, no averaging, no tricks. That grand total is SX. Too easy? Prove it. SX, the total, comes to 533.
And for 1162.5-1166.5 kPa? 339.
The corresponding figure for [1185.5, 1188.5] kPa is 266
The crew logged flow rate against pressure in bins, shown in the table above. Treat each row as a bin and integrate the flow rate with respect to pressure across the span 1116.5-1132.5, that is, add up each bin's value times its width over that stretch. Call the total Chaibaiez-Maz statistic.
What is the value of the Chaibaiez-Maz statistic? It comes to 1377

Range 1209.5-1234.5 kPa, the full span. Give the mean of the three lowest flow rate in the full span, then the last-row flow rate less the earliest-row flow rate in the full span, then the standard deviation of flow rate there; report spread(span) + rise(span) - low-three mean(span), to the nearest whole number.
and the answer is -77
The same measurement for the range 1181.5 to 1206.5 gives -82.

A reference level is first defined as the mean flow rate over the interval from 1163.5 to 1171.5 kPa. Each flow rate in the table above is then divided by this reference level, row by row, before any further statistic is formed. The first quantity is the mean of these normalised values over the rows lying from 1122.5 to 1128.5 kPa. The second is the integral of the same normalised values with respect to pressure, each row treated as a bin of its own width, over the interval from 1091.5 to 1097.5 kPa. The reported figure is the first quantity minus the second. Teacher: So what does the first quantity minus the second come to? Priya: -5.24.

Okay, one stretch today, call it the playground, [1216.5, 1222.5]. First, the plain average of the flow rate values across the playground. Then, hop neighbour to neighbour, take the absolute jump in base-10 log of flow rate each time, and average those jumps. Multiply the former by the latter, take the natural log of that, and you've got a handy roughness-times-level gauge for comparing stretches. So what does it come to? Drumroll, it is 0.1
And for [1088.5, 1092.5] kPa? -0.6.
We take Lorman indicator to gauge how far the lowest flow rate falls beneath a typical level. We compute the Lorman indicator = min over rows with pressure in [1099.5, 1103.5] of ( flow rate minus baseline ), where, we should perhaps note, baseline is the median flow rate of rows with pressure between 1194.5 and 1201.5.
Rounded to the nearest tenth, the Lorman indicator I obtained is 2.0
